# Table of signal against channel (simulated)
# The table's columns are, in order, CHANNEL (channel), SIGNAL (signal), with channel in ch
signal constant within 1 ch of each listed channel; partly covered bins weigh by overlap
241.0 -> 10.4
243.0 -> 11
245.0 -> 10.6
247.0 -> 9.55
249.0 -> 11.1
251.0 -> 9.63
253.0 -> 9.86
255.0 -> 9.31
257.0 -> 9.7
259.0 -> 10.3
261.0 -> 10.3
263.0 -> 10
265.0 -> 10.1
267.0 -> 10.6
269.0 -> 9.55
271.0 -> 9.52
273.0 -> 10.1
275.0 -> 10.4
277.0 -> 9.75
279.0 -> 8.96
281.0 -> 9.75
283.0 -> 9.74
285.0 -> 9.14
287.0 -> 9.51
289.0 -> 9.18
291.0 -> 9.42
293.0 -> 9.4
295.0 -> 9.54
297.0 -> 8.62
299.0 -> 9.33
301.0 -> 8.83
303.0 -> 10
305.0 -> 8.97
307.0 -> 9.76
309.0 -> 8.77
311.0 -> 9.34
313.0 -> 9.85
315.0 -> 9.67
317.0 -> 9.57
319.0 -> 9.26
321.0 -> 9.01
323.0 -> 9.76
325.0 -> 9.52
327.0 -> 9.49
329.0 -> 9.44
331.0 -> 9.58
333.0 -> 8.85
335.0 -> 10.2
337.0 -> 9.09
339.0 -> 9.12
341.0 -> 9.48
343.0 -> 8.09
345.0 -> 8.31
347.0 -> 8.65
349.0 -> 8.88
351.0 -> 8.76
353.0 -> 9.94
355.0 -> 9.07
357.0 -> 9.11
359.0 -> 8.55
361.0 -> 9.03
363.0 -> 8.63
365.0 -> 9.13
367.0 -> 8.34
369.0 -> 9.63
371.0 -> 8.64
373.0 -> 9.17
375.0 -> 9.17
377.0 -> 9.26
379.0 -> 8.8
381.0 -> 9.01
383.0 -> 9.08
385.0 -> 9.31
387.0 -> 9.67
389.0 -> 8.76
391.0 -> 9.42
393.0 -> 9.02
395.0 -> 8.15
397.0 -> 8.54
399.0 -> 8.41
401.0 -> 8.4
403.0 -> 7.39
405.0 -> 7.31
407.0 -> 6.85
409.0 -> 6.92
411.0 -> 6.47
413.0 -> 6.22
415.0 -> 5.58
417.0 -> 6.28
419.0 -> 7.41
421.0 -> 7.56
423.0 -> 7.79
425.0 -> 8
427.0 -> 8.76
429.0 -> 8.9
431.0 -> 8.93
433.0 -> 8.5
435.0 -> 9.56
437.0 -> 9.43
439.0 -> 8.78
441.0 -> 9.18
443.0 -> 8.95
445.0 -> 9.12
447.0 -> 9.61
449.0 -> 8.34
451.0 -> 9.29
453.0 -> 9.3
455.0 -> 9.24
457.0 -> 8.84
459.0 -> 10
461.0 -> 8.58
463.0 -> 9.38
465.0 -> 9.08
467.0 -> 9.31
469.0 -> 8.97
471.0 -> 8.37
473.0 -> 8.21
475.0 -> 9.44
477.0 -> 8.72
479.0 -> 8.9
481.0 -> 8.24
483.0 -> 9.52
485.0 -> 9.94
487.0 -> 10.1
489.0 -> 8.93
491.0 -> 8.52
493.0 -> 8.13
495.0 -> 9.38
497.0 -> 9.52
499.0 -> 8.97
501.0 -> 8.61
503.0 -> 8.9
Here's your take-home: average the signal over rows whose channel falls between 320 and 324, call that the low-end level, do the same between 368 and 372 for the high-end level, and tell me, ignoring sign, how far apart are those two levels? 0.25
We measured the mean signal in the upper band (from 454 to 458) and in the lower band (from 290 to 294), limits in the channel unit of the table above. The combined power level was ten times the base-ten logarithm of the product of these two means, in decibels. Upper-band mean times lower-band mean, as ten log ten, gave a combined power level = 19.3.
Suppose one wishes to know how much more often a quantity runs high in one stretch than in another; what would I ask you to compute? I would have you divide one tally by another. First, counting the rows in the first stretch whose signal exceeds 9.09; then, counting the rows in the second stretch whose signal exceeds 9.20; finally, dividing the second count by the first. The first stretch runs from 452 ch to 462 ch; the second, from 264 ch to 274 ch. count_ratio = 1.7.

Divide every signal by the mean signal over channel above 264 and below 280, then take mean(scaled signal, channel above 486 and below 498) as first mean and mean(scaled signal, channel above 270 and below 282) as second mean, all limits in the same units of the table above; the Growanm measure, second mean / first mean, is 1.07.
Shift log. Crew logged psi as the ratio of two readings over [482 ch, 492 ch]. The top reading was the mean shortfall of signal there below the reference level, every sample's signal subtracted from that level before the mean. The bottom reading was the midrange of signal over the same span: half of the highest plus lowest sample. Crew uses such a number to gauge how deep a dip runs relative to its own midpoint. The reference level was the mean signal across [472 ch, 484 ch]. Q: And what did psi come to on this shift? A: -0.061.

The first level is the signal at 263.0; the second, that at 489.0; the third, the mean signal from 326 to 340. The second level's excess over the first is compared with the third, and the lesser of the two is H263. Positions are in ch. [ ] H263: -1.1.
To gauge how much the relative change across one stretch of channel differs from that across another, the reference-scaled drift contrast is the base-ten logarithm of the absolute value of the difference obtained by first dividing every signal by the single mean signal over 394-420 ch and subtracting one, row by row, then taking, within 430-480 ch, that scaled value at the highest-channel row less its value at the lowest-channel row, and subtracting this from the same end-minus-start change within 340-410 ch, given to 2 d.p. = -0.46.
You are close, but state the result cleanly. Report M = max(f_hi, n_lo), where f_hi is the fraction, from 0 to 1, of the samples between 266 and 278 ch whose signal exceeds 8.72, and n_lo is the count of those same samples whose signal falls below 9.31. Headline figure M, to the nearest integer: 1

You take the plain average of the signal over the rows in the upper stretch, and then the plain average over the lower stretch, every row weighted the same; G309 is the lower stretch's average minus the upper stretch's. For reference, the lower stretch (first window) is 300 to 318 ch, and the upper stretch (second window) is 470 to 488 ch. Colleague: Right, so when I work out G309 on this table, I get 0.4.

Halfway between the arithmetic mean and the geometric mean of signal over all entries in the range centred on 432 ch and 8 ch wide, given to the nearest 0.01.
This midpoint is 8.97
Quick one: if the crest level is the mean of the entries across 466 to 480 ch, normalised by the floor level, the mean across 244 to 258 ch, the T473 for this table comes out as 0.89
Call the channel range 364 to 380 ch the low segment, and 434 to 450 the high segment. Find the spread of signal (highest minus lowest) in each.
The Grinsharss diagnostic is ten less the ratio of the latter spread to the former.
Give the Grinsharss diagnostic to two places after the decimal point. 9.02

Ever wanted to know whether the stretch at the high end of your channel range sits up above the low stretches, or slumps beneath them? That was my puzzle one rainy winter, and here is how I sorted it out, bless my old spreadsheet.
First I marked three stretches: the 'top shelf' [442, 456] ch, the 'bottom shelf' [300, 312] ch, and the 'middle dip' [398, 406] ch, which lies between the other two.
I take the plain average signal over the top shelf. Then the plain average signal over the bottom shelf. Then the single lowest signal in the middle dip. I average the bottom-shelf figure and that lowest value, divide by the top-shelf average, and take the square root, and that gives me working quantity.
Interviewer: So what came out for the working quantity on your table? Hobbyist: 0.95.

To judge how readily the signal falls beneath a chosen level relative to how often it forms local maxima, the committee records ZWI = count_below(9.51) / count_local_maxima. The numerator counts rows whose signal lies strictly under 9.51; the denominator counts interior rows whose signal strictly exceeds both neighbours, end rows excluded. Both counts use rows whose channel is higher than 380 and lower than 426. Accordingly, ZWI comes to 5.5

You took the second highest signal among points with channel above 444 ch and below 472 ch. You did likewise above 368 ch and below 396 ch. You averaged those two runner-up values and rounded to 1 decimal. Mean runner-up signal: 9.6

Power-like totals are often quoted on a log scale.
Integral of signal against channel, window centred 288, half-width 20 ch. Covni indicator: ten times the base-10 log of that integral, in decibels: 25.8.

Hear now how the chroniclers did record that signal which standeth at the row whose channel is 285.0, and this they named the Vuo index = 9.14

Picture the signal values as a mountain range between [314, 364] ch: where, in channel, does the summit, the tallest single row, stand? 335.0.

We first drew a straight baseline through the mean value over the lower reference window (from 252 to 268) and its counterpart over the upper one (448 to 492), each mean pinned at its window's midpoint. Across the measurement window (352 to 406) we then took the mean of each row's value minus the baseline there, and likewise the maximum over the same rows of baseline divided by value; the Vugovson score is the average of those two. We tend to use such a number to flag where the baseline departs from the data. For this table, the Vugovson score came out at 0.33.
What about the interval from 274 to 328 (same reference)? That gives 0.37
